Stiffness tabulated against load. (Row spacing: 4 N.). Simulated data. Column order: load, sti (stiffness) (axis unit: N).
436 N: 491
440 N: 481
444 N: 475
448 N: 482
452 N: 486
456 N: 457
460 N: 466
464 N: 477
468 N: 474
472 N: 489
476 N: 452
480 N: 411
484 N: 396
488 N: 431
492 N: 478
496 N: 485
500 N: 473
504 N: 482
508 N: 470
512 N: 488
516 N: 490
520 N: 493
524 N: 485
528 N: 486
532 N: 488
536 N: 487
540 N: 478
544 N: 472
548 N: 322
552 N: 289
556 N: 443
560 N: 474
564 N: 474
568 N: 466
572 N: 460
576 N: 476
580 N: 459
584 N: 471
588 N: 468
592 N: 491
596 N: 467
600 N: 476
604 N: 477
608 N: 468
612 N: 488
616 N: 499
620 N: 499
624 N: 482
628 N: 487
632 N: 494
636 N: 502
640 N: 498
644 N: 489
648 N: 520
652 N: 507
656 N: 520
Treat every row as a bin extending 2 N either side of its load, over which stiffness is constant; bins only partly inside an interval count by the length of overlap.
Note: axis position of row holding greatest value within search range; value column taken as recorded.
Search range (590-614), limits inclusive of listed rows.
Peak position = 592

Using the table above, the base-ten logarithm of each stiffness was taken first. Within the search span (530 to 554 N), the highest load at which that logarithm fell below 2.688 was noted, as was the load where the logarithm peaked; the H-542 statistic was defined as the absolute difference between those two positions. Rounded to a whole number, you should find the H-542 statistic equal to 20 N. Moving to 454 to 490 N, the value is 16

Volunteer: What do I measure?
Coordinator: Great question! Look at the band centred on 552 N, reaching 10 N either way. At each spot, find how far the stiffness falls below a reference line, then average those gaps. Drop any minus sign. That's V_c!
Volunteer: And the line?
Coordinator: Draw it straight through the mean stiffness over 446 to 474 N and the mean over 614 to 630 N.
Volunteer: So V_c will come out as 84.9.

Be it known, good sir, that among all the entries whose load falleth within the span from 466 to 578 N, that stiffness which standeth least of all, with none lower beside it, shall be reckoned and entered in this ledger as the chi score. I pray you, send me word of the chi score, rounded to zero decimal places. 289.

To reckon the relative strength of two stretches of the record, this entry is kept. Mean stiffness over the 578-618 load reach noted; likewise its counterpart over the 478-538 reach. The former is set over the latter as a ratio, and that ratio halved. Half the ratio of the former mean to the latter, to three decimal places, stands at 0.507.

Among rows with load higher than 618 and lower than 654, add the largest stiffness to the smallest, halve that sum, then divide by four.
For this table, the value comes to 125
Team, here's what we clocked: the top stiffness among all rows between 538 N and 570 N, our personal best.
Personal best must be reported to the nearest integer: 478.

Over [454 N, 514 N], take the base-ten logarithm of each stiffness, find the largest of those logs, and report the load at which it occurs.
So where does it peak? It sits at 472 N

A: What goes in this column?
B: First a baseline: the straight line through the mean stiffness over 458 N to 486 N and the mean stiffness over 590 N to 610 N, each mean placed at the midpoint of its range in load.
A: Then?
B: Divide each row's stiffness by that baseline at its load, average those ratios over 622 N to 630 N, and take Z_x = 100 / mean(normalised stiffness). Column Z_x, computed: 99.2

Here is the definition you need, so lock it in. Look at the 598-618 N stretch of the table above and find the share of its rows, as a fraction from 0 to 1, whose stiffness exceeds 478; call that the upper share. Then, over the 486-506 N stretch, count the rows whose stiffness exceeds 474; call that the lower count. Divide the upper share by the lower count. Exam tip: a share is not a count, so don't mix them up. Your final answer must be 0.13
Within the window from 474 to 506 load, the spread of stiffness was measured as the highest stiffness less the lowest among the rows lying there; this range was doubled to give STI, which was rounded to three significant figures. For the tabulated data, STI 178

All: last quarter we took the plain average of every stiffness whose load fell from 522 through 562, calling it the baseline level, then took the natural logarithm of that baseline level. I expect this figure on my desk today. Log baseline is 6.092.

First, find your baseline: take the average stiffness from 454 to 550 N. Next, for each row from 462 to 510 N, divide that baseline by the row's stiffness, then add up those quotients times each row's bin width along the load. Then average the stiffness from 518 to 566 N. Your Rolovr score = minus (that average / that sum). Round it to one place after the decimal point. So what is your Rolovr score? -9.2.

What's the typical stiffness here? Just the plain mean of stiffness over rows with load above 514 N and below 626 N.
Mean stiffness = 465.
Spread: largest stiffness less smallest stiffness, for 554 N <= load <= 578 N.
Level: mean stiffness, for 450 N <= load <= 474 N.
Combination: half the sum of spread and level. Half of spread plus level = 254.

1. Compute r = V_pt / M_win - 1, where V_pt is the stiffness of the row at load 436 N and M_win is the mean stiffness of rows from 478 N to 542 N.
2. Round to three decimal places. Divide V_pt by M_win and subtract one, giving 0.045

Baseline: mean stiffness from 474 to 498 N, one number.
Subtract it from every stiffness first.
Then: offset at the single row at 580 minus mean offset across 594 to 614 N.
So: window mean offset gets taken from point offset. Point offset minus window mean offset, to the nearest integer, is -16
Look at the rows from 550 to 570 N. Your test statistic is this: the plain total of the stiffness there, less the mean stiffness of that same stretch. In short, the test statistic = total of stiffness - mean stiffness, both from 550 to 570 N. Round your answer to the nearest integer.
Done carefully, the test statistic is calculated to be 1717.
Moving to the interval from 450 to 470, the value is 1888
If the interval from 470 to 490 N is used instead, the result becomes 1743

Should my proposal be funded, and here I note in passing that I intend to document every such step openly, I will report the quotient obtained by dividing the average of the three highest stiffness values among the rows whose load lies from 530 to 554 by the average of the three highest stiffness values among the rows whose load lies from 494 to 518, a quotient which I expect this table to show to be 0.99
